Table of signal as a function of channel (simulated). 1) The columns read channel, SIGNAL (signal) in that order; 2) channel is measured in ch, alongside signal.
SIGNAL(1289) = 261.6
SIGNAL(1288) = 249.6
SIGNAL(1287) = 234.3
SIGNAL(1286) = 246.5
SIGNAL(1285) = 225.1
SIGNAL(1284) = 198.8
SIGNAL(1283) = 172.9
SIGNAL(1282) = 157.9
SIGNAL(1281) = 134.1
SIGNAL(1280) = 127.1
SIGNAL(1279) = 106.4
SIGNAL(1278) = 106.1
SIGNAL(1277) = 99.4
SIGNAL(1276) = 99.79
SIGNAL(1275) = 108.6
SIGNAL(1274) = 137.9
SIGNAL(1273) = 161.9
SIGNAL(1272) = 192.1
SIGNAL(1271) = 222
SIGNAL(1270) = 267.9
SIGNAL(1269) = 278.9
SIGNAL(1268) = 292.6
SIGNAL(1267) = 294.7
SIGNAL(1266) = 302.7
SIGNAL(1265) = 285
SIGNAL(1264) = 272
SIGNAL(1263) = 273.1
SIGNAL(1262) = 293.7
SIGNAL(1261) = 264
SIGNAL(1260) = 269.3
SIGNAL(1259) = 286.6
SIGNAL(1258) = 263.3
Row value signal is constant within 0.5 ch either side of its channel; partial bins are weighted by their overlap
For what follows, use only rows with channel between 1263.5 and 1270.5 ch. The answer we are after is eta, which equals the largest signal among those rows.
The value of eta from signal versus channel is 302.7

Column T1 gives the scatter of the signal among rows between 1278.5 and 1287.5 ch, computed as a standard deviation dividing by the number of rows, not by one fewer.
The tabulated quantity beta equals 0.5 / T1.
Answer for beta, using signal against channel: 0.010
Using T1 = 48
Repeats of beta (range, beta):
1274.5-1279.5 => 0.133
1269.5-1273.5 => 0.013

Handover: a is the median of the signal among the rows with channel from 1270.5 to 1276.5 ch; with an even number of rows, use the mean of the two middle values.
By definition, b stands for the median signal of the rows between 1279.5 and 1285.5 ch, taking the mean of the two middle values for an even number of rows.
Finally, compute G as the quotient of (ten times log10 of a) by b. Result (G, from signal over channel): 0.13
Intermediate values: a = 150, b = 165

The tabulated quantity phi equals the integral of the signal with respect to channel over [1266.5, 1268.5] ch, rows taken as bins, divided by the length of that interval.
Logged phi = 294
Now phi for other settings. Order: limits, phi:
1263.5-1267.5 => 289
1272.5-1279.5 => 117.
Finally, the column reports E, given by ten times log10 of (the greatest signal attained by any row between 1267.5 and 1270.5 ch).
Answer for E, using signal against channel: 24.7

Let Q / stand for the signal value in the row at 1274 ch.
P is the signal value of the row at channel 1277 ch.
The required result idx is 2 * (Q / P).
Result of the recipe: 2.8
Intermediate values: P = 99.4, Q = 137.9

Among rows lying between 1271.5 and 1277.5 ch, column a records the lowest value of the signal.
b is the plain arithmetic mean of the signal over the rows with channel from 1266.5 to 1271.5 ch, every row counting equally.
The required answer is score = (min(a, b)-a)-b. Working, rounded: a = 99.4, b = 271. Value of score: -271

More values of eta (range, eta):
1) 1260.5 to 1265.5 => 293.7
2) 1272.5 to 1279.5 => 161.9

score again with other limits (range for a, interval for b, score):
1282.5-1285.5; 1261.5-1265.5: -281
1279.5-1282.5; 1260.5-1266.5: -282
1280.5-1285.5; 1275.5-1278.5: -134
